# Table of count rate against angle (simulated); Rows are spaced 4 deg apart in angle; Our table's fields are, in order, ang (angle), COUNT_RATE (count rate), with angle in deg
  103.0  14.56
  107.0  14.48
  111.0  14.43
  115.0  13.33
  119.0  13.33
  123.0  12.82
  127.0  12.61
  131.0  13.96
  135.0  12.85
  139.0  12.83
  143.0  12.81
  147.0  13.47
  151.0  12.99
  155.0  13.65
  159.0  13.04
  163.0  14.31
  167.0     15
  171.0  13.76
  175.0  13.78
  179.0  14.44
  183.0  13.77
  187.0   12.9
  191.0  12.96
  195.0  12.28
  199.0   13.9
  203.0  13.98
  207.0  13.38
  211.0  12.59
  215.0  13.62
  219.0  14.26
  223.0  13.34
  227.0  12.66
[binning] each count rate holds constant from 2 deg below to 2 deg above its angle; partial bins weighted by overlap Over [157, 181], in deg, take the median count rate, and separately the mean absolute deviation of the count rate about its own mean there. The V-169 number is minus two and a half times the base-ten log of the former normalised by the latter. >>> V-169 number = -3.56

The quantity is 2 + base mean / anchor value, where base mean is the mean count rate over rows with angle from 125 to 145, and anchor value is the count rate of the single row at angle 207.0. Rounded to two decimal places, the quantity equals 2.97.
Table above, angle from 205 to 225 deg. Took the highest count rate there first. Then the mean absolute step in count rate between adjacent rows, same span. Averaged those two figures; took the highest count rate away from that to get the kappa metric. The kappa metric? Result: -6.71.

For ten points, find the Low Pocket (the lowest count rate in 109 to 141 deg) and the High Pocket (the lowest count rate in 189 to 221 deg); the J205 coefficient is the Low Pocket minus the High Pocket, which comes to 0.33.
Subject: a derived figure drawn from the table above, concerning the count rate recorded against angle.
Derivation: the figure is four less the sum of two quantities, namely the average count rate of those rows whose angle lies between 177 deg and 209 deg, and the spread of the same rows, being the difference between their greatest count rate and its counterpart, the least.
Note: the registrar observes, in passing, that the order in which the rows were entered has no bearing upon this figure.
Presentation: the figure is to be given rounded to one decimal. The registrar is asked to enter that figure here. -11.6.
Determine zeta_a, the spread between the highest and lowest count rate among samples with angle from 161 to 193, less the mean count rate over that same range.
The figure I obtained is -11.8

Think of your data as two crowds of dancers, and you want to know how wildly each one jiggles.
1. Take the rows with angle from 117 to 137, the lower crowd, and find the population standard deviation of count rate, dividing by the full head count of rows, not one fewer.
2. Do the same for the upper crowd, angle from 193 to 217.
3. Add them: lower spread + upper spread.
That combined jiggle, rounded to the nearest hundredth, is 1.13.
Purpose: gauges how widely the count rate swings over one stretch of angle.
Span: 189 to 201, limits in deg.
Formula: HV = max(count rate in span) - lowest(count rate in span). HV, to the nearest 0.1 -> 1.6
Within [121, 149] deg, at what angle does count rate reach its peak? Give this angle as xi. 131.0 deg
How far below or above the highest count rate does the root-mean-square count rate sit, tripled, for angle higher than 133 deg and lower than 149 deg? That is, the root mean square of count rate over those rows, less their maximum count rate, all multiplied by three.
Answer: -1.4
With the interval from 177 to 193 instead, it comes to -2.7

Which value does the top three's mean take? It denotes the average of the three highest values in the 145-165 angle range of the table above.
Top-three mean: 13.8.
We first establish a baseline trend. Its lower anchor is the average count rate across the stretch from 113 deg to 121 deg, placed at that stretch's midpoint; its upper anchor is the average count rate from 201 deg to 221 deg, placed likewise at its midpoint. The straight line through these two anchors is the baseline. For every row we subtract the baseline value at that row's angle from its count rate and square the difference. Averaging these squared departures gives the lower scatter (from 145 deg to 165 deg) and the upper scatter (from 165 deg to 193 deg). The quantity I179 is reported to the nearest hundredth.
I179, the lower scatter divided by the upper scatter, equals 0.38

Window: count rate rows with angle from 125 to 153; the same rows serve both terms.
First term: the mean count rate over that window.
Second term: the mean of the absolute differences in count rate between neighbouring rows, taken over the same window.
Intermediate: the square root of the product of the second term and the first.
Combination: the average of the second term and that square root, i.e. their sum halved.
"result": 1.71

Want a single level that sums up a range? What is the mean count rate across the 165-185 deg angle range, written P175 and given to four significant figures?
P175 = 14.15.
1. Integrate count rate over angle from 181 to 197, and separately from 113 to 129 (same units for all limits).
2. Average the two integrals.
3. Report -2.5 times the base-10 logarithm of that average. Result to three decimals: -5.795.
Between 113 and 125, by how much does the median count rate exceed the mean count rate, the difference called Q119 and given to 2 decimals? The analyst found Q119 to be 0.17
